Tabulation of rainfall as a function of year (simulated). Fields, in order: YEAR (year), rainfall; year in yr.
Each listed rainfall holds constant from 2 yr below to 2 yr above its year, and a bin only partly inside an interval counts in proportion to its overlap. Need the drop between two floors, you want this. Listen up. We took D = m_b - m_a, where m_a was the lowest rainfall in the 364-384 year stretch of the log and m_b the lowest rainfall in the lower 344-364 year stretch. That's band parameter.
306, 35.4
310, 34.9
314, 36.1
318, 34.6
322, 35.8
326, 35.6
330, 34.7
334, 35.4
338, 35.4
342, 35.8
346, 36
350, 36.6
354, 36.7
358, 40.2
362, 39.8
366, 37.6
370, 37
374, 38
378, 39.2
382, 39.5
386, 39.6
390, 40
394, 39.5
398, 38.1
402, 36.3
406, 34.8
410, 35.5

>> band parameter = -1.0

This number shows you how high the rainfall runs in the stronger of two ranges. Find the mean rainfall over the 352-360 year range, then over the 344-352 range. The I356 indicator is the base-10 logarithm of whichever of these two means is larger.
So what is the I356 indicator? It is 1.58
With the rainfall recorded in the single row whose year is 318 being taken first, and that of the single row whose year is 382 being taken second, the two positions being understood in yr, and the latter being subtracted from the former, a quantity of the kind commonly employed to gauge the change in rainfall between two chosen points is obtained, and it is -4.9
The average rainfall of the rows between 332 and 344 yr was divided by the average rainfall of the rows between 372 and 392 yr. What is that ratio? 0.905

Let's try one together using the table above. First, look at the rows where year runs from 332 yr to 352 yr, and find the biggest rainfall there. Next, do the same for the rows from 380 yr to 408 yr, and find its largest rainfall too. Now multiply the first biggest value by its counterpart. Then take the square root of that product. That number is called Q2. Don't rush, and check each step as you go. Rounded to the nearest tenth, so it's 38.3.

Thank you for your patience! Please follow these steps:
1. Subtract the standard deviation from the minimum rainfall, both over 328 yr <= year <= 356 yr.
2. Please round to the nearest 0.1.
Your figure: 34.0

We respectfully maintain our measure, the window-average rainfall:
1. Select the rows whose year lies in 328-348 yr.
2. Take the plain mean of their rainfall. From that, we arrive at 35.5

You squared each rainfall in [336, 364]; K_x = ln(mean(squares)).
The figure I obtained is 7.24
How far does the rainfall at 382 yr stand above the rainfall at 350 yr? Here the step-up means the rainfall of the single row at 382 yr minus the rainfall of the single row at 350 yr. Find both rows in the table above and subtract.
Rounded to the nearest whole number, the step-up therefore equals 3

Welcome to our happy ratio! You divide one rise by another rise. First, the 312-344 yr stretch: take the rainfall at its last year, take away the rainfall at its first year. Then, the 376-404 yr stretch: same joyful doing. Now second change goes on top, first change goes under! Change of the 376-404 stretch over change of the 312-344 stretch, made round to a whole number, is 10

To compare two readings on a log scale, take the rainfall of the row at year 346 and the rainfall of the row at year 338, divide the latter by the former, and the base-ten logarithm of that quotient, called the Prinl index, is -0.01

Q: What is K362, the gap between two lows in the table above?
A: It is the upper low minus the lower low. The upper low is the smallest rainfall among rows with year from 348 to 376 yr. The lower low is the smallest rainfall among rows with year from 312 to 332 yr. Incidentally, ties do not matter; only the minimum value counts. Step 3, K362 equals 2.0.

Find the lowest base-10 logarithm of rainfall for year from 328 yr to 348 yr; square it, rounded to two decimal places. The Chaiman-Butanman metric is 2.37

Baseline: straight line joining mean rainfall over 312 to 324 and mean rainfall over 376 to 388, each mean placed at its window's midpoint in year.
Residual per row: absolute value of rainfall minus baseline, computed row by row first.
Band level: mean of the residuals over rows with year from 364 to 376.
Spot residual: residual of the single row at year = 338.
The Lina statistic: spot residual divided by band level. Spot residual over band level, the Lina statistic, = 1.14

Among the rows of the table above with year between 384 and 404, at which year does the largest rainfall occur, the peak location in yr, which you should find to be 390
